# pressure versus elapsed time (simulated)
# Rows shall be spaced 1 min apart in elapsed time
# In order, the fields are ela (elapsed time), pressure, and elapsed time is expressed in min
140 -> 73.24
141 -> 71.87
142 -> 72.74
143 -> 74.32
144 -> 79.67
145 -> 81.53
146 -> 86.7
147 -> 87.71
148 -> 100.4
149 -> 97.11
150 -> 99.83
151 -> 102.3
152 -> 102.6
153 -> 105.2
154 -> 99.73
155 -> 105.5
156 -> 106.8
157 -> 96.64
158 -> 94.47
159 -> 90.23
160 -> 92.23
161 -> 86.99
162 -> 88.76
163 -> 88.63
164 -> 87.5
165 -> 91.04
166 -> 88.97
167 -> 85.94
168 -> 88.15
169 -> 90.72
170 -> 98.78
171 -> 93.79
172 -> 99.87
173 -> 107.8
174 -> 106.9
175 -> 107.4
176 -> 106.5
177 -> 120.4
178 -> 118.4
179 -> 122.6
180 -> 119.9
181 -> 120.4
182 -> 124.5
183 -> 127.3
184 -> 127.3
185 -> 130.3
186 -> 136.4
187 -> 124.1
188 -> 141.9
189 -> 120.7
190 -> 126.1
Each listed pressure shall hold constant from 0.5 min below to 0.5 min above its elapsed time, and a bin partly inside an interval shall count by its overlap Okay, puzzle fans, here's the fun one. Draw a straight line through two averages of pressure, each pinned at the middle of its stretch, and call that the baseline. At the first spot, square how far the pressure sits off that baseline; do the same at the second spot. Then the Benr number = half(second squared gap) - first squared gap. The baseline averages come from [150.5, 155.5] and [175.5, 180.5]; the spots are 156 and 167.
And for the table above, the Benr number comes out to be 315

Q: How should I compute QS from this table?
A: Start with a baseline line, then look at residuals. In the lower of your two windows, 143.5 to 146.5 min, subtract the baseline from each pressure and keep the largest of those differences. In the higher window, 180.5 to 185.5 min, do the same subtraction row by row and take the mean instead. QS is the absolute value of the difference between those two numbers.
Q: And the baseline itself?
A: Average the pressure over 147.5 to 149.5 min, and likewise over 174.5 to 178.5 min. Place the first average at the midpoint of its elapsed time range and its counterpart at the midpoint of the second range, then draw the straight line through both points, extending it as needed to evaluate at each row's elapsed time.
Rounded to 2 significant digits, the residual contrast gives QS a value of 20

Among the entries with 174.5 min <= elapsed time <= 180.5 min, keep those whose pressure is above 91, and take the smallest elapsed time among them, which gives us 175 min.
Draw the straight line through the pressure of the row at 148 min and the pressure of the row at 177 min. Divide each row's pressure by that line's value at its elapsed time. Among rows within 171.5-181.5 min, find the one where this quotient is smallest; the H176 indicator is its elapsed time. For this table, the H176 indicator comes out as 172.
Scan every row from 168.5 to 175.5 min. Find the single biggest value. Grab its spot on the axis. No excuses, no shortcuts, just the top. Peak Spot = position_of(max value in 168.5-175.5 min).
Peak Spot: 173 min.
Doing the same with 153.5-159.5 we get 156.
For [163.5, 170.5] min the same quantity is 170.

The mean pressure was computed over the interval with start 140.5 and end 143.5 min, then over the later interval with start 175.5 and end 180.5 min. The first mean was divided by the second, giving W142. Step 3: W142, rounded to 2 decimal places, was 0.62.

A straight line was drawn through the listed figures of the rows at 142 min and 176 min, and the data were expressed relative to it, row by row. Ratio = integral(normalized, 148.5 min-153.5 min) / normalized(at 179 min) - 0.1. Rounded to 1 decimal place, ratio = 5.4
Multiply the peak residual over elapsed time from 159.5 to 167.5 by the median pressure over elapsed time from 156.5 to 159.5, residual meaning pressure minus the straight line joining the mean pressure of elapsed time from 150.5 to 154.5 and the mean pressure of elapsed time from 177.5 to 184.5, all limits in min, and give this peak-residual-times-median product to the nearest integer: -1475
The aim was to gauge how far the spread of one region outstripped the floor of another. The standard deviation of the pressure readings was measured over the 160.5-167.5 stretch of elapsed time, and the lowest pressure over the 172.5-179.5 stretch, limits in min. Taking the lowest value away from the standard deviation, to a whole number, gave -105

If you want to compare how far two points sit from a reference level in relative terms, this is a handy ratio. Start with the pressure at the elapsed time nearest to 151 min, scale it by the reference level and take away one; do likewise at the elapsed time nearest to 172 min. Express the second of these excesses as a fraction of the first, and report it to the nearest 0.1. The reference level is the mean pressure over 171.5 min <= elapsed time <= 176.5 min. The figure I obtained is 1.7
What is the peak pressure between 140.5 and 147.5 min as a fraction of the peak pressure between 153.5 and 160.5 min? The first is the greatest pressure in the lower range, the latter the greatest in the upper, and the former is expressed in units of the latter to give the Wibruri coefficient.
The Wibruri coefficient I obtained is 0.82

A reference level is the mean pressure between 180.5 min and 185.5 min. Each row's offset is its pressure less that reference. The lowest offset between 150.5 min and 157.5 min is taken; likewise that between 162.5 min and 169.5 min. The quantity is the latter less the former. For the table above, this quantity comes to -11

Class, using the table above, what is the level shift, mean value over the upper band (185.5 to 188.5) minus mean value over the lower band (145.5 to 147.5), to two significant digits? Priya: 47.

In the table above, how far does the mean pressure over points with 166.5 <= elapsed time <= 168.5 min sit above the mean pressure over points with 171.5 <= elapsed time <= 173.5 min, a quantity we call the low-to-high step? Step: -17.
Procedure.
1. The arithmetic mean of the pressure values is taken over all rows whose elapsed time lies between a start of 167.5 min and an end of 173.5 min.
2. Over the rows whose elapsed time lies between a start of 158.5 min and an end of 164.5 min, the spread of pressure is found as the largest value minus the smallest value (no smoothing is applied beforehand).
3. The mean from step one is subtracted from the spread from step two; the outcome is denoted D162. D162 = -91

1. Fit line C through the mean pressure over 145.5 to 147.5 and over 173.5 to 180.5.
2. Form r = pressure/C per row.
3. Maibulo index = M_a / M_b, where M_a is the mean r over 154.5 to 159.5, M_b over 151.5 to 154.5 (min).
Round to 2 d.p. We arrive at 0.93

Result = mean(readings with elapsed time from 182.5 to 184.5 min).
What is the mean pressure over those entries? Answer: 127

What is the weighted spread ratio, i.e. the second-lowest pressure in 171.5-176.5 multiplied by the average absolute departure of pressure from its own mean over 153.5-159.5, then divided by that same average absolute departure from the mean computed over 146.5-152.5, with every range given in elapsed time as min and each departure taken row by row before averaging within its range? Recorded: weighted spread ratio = 138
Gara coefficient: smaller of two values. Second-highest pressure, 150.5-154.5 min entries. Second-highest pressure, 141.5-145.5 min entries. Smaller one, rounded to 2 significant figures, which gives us 80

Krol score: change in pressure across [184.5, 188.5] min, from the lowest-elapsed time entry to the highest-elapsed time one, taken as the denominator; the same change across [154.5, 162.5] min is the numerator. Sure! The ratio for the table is -1.4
